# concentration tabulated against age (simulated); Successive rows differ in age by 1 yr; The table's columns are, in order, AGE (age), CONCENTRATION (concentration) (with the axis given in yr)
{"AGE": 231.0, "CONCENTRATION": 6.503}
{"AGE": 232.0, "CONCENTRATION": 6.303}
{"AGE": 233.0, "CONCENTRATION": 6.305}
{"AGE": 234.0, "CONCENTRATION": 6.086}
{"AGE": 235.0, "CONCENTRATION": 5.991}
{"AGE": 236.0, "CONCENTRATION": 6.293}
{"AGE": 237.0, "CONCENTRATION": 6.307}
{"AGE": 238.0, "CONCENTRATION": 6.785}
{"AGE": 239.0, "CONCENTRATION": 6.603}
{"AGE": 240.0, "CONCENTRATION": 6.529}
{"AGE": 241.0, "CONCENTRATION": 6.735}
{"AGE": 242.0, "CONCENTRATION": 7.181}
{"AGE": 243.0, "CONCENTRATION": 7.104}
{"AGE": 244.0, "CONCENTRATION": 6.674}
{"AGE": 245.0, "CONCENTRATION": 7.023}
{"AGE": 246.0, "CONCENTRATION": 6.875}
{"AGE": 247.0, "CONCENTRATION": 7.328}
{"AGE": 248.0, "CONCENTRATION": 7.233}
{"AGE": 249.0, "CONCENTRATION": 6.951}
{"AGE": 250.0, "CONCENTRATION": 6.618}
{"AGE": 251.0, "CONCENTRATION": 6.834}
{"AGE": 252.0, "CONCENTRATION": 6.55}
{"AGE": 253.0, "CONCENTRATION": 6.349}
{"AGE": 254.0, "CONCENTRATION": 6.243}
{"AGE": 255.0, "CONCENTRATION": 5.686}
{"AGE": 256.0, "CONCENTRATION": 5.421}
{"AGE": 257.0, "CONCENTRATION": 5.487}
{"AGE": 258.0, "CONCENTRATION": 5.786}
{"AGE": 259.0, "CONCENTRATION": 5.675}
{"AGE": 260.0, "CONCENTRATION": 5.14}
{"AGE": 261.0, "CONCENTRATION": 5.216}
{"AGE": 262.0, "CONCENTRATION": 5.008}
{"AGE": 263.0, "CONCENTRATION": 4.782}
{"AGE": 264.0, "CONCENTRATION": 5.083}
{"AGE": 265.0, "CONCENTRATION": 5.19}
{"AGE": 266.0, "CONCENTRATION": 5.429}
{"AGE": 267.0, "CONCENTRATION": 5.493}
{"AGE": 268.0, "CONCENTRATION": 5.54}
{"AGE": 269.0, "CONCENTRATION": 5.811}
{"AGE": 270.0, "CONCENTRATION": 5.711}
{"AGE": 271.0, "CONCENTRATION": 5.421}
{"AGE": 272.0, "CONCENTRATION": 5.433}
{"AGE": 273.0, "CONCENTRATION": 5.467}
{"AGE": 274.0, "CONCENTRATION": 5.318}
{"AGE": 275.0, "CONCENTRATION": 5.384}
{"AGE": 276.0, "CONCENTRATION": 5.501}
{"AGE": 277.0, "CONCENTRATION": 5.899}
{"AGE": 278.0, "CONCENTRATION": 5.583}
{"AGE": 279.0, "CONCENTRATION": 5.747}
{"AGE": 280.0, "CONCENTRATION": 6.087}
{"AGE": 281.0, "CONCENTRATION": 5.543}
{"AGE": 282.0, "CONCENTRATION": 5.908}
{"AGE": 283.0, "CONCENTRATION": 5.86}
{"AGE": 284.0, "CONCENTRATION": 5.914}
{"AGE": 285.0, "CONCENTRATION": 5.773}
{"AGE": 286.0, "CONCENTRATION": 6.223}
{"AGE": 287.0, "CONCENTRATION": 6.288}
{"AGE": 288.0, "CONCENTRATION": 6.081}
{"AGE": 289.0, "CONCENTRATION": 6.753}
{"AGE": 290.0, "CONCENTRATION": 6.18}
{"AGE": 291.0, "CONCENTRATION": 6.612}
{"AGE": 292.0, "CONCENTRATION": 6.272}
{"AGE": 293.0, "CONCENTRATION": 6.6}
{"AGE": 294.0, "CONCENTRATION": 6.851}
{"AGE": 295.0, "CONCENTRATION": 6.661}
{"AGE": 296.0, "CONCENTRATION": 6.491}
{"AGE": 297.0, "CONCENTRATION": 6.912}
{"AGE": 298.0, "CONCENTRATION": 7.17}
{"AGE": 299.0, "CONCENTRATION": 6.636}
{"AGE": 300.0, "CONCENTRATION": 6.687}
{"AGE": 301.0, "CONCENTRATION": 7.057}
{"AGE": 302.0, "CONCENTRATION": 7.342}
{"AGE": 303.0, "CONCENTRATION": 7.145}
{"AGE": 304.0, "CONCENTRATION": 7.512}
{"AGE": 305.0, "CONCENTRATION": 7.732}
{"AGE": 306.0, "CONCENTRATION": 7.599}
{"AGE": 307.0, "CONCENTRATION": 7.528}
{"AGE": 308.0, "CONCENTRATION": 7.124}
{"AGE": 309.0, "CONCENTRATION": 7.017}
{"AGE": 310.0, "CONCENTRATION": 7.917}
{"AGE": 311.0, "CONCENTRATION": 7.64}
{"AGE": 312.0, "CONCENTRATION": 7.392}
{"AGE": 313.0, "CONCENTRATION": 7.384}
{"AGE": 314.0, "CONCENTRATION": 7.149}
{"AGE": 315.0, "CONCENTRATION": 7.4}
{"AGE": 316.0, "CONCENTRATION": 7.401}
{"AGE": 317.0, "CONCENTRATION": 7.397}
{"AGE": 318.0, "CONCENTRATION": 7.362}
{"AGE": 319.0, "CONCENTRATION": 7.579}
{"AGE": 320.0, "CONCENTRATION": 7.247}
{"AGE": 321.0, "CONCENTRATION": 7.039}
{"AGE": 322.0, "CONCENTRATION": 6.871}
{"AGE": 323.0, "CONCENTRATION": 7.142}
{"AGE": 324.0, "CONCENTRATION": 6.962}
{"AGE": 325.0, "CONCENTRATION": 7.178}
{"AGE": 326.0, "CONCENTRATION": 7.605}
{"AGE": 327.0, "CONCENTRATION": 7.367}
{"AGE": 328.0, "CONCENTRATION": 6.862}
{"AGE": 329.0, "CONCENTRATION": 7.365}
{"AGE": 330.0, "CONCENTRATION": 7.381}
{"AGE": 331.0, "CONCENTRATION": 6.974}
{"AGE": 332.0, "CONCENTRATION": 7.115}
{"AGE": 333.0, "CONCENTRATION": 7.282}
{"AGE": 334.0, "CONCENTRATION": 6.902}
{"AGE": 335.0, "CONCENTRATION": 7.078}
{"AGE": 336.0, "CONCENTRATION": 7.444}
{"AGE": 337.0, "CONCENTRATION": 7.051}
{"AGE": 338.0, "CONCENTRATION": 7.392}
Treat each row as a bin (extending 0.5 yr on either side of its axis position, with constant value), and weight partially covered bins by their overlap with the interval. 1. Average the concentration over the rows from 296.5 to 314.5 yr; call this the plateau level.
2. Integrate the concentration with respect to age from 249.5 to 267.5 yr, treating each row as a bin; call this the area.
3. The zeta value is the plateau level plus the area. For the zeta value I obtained 109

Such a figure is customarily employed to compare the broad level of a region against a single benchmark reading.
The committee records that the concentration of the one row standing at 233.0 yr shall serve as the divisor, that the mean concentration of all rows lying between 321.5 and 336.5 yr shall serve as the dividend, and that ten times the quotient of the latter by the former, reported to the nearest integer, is 11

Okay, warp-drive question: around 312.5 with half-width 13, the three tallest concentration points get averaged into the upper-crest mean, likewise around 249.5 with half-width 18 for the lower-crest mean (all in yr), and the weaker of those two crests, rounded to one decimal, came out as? 7.2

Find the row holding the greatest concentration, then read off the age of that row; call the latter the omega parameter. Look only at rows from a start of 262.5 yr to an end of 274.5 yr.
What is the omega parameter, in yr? 269.0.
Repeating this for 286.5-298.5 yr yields 298.0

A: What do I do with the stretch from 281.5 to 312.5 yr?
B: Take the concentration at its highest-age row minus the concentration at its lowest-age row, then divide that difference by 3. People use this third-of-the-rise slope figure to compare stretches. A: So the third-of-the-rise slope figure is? 0.5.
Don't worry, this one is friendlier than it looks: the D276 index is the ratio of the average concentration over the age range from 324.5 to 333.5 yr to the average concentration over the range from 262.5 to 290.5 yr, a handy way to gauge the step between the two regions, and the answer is 1.27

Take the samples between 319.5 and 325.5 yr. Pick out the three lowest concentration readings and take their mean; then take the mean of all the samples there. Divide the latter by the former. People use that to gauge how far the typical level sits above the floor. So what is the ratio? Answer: 1.02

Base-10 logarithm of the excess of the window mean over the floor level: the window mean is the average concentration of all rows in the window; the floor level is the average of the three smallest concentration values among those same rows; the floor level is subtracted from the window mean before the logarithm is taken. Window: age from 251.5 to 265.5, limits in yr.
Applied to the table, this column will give -0.2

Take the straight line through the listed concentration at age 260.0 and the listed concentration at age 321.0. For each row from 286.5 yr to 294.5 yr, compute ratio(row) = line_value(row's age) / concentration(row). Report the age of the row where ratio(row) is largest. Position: 288.0 yr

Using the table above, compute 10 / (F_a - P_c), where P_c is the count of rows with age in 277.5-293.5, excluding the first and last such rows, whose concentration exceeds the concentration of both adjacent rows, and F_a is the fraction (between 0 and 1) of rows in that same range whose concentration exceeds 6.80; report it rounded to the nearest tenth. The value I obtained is -1.7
